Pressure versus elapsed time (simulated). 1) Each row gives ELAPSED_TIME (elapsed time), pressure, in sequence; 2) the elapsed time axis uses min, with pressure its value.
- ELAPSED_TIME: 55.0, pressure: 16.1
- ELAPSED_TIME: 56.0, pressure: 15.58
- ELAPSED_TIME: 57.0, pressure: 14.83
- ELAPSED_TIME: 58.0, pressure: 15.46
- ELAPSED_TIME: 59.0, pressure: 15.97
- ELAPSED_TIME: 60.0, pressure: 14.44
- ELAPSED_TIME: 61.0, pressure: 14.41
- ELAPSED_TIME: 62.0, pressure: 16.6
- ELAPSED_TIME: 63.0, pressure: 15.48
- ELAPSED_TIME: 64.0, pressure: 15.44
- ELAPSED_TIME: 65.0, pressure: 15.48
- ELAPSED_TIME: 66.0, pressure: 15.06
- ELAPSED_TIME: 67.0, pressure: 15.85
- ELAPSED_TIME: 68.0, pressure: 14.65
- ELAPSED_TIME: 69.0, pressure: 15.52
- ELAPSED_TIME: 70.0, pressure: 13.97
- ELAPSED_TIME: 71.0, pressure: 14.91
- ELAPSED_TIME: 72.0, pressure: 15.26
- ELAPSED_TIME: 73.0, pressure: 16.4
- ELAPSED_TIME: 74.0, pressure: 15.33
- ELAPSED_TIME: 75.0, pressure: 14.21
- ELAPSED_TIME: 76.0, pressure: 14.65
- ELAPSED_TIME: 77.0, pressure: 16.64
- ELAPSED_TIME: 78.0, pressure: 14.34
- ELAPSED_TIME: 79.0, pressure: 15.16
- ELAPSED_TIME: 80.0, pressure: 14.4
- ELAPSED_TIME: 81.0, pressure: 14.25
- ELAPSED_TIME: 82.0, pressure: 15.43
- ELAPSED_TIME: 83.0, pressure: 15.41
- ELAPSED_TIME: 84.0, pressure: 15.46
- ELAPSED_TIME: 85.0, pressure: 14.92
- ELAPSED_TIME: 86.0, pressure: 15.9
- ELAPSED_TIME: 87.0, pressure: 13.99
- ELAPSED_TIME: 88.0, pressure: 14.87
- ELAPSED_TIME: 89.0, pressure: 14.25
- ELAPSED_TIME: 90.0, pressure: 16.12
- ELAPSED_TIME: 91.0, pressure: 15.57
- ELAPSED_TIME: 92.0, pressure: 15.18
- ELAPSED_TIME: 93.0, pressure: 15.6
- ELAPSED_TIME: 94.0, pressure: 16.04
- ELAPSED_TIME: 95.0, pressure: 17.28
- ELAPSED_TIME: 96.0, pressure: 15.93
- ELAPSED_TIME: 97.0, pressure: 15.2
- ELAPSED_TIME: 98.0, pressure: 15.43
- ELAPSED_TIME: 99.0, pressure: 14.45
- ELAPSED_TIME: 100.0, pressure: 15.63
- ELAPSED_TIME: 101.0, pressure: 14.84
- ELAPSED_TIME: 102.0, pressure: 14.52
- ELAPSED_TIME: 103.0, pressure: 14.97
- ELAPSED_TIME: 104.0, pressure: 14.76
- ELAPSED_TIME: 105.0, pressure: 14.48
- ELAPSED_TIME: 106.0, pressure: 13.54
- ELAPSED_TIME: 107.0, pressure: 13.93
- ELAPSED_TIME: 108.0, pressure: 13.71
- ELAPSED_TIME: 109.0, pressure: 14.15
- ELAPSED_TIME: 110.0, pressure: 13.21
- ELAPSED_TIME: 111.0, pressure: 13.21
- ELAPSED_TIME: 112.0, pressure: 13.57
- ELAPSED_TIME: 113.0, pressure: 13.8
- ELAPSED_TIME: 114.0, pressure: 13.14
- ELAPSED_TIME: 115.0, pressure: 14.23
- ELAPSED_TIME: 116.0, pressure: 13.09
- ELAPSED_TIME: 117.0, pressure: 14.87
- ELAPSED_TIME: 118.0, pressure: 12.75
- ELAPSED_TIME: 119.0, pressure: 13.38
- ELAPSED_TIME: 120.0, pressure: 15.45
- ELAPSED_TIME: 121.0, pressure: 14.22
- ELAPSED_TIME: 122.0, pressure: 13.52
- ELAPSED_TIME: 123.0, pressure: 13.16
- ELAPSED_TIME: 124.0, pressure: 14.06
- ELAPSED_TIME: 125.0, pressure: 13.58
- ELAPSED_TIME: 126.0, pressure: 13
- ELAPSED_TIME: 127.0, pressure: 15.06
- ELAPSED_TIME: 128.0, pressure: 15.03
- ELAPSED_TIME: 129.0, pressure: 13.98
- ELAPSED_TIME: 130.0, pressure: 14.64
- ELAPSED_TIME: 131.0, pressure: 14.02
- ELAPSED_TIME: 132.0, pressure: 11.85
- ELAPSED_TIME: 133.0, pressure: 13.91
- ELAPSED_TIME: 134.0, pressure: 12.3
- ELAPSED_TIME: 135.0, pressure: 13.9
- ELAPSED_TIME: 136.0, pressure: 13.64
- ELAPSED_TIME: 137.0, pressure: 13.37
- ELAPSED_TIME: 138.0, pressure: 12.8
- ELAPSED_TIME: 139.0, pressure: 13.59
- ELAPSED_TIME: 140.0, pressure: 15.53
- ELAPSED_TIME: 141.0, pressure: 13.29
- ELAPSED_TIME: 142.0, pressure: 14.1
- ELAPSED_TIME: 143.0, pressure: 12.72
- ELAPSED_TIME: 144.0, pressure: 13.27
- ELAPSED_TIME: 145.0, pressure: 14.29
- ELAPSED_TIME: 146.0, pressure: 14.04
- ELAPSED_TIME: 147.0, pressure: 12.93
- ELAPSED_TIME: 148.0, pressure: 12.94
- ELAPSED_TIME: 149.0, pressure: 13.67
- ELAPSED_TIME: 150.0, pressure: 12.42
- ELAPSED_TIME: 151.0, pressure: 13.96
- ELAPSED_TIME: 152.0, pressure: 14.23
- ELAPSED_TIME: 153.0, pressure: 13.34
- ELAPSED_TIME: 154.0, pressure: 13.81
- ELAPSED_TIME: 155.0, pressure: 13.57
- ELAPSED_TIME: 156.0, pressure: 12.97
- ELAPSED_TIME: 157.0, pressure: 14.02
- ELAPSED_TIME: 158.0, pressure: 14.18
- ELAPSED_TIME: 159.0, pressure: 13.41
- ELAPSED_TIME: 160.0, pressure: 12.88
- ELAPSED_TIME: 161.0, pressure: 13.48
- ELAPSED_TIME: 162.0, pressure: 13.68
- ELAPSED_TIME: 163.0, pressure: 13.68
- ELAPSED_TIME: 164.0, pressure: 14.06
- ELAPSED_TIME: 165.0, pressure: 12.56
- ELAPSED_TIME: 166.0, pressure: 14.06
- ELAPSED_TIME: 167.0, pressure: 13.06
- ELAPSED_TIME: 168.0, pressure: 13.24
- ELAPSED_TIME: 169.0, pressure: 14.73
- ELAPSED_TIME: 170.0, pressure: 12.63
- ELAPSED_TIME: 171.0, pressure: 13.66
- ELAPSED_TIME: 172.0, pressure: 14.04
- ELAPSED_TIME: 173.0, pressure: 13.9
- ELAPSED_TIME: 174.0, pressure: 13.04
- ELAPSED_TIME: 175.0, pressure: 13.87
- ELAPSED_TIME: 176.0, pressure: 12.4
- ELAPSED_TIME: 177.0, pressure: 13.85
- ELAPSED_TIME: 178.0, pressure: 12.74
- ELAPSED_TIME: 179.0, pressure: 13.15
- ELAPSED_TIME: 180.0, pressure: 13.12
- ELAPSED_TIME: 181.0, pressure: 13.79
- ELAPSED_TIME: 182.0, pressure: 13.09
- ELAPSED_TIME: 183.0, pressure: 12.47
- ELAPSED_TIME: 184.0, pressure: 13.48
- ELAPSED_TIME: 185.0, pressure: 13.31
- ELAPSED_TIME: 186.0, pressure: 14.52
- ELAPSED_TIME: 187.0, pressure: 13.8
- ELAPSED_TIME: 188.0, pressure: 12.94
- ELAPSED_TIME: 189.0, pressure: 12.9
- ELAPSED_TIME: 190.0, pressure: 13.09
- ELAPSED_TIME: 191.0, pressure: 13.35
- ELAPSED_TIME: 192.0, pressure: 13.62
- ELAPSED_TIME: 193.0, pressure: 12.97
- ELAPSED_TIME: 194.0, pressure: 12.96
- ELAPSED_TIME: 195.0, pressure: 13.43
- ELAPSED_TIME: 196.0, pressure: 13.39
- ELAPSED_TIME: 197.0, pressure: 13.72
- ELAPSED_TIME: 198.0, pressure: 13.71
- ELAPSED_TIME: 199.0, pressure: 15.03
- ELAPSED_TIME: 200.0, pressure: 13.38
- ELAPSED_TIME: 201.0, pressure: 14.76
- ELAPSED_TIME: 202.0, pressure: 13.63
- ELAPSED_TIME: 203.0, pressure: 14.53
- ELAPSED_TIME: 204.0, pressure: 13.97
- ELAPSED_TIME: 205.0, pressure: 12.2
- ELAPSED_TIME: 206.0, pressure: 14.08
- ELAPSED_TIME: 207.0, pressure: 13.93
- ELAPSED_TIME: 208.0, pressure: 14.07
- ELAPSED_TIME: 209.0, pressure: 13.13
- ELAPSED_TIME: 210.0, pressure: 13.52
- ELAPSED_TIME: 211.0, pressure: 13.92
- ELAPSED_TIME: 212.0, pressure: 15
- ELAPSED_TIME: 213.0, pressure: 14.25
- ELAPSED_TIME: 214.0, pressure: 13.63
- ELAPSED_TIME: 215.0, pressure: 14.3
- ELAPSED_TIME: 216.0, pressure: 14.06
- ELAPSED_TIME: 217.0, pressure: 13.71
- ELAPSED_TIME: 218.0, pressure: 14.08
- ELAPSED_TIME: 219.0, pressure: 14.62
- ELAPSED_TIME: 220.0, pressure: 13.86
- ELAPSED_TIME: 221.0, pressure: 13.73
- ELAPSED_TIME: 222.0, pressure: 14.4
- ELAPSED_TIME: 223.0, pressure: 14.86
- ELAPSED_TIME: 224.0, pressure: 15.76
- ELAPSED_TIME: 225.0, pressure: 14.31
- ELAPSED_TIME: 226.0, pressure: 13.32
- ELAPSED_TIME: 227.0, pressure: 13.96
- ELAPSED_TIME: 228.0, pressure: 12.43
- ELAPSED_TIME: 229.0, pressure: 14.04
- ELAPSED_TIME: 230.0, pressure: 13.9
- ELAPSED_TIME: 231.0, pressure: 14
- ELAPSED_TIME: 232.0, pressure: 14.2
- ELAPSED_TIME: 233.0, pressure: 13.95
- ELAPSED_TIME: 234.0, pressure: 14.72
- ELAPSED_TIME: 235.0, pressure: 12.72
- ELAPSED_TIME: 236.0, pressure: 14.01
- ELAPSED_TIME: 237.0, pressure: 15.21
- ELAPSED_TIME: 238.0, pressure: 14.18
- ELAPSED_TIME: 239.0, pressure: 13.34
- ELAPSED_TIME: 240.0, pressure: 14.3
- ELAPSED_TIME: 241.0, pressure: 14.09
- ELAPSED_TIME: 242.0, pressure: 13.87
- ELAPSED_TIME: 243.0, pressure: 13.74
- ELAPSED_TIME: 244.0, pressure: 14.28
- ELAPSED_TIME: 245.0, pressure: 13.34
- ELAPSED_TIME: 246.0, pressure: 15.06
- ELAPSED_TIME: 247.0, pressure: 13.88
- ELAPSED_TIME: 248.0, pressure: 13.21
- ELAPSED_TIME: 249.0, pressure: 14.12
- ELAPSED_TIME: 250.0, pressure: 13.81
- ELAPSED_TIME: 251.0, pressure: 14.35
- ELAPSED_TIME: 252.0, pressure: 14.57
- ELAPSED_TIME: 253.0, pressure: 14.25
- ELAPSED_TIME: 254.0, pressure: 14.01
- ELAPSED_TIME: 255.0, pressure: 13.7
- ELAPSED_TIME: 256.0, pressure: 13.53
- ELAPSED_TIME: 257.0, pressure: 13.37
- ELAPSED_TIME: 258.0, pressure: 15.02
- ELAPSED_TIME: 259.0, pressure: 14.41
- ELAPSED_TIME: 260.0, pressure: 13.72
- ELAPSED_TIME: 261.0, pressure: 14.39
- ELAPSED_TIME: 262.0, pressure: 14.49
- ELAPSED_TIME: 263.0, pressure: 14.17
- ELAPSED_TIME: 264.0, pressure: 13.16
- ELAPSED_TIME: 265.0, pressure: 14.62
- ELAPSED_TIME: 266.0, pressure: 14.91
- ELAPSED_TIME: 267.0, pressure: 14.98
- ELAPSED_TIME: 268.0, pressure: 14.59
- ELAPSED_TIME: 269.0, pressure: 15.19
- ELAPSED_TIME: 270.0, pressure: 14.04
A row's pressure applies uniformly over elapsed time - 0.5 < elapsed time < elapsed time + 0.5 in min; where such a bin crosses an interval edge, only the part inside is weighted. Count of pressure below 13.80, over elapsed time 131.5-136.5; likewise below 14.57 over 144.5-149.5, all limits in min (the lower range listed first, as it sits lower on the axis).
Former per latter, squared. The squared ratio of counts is 0.4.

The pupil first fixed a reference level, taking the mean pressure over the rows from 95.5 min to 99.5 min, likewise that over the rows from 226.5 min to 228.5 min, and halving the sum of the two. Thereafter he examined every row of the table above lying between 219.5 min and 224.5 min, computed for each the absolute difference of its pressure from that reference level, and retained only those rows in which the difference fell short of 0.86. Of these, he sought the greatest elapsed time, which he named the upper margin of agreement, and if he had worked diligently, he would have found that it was 223.0 min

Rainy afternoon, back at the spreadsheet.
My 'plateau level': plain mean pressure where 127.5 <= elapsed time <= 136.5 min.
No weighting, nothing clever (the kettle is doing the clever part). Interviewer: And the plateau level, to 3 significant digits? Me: 13.7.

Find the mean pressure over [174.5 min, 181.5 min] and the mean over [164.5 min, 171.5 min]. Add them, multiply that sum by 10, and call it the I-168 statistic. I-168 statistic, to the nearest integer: 267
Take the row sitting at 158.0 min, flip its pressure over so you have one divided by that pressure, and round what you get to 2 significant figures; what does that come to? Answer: 0.071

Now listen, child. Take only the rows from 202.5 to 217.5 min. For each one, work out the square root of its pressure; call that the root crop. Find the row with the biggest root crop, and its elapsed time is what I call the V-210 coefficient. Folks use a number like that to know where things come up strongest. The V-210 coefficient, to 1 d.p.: 212.0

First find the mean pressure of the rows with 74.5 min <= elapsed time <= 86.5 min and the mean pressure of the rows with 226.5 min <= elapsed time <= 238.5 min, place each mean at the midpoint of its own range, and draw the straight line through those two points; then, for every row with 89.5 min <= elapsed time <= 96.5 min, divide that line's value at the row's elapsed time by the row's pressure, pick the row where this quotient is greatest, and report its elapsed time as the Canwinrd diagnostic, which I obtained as 92.0 min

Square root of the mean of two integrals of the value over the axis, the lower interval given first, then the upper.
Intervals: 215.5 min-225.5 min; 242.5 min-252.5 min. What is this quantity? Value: 11.9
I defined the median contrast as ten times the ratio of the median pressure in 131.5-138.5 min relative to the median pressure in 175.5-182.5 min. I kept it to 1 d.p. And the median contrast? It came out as 10.2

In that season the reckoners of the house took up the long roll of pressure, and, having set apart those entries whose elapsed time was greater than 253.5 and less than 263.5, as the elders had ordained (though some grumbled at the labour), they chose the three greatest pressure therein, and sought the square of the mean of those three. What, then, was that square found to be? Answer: 214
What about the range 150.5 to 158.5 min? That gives 200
